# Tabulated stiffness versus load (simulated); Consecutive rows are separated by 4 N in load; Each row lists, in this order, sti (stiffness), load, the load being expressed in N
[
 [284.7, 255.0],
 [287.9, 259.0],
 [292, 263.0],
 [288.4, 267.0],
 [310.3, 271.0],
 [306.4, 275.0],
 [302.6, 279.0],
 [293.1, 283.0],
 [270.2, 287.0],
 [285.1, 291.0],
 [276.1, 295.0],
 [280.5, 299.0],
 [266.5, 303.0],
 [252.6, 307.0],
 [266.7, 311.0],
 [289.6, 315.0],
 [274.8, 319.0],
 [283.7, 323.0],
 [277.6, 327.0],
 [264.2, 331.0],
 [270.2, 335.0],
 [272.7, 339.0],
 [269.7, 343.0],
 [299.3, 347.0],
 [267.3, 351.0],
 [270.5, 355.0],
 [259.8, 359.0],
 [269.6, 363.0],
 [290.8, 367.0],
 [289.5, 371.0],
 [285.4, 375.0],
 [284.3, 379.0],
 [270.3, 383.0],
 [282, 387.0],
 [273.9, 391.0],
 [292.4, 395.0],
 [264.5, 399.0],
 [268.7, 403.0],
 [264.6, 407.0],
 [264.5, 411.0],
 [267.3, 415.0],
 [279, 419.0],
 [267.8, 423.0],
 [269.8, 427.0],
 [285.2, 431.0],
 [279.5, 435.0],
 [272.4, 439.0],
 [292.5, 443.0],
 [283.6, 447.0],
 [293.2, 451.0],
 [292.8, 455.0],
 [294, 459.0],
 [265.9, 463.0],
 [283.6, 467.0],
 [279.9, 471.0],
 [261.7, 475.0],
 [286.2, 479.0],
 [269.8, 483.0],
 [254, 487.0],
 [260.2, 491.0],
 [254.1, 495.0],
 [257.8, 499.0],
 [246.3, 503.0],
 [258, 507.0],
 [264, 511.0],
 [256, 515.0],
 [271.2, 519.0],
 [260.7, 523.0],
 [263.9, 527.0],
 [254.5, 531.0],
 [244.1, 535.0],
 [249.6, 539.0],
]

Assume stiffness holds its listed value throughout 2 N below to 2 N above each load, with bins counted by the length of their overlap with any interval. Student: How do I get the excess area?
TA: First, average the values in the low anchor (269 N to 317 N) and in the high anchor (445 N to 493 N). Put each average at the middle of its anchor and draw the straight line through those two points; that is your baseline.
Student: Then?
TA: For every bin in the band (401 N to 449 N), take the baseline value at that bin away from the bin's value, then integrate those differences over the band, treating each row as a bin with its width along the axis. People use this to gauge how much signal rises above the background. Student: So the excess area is -195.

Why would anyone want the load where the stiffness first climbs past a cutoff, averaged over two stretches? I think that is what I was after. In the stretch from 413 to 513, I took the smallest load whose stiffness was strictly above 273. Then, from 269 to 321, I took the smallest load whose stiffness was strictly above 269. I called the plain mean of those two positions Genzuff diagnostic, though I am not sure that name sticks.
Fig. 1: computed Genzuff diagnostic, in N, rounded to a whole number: 345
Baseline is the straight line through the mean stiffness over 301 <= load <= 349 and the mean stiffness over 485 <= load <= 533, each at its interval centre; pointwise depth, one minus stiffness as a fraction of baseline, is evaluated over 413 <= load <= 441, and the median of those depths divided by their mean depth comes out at 0.9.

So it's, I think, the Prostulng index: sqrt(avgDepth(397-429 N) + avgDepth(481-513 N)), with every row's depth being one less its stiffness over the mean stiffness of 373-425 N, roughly 0.284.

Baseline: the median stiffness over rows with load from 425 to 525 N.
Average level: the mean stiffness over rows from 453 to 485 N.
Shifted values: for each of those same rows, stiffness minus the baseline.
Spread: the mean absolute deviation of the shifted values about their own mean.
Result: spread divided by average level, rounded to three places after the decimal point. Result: 0.036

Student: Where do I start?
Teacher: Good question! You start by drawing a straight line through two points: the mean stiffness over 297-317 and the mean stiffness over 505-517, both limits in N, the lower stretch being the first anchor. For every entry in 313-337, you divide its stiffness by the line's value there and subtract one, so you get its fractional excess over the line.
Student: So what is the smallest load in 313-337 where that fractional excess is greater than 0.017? 315.0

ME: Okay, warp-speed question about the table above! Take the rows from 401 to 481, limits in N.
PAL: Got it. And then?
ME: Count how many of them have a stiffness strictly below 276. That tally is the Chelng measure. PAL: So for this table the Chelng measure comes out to 9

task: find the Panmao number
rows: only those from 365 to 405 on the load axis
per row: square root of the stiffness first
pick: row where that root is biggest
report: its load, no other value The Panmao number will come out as 395.0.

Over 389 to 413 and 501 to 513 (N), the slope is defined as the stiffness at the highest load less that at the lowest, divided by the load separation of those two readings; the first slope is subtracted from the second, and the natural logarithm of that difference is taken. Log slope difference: 0.99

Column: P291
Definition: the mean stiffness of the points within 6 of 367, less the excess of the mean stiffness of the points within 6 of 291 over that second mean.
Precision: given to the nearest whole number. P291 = 289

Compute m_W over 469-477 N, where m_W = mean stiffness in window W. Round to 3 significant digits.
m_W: 271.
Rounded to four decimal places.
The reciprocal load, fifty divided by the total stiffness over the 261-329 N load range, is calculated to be 0.0104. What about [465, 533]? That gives 0.0112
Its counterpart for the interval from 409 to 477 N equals 0.0106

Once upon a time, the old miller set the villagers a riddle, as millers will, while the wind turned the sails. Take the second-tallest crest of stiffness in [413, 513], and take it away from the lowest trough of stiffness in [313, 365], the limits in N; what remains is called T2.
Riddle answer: -33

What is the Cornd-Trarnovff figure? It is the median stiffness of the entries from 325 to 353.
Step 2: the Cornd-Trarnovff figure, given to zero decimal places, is 270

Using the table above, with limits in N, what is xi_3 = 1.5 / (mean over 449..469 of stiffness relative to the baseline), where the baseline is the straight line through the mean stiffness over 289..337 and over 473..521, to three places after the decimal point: 0.069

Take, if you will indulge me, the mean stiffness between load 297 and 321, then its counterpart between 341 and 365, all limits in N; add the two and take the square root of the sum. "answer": 23.33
